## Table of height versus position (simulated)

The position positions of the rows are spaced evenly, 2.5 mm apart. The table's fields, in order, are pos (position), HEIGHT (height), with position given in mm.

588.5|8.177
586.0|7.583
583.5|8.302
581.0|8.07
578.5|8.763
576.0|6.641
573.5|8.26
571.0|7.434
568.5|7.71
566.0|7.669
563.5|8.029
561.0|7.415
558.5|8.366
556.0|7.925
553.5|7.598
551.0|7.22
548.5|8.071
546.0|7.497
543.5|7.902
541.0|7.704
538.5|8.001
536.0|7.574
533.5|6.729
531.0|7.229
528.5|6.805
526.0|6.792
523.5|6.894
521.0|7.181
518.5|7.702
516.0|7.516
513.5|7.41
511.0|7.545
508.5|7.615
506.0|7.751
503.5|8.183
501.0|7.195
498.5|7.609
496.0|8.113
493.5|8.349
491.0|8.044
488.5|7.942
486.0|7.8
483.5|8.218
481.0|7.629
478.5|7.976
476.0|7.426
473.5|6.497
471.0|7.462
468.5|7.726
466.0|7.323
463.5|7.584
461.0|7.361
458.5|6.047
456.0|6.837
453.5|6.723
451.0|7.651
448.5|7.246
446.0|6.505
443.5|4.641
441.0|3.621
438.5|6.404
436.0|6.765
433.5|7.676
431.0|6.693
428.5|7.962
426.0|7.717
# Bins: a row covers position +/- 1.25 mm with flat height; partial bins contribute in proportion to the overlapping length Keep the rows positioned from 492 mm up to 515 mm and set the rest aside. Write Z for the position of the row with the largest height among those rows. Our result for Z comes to 493.5 mm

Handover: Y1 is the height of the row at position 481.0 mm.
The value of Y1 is 7.629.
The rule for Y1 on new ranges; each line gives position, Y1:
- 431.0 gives 6.693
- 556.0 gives 7.925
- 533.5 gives 6.729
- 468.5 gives 7.726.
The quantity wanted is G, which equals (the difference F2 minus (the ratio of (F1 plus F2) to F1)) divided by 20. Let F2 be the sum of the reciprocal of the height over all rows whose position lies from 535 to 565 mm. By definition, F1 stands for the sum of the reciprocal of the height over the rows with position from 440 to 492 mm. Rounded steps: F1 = 3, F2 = 1.55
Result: 0.00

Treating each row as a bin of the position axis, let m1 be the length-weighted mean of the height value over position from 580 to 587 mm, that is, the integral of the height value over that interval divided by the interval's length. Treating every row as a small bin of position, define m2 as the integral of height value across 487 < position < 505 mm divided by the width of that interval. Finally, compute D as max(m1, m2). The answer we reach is 8.00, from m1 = 8.0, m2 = 7.92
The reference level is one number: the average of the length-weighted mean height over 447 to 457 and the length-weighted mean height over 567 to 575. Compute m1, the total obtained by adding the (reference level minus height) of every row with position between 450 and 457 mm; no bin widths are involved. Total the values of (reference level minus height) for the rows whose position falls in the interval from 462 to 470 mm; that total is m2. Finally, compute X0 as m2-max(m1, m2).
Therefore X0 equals -1.4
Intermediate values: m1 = 1.1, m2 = -0.3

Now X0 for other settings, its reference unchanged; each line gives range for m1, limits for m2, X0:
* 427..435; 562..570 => -1.1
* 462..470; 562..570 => -0.8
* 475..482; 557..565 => -0.8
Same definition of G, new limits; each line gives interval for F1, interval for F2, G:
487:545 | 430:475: 0.04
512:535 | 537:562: -0.04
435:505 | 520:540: -0.01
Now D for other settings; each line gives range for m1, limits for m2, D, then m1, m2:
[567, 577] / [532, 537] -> 7.54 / 7.5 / 7.13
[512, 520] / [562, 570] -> 7.78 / 7.5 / 7.78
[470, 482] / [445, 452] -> 7.39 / 7.4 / 7.14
